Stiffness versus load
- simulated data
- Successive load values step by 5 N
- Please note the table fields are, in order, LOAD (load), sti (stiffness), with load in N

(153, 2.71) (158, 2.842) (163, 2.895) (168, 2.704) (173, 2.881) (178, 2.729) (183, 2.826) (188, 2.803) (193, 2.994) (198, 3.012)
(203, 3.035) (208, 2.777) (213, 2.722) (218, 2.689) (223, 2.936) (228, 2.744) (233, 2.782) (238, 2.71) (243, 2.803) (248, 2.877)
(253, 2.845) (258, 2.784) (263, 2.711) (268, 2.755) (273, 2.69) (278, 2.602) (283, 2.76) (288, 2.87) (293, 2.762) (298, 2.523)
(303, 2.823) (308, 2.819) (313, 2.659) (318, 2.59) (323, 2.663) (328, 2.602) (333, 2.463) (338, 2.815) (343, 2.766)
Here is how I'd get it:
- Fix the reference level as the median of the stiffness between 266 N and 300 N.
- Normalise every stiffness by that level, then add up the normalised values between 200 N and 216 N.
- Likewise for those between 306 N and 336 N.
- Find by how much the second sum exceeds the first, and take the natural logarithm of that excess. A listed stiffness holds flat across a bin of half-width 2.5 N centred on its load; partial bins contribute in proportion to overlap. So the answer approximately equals 1.0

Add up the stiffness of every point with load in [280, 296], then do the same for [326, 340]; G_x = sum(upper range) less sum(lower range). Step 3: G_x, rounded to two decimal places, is -0.51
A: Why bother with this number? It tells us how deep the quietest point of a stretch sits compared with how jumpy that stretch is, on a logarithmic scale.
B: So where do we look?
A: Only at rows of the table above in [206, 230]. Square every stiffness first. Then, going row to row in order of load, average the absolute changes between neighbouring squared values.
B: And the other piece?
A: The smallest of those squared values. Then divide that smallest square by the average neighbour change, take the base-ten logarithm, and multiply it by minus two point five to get -2.47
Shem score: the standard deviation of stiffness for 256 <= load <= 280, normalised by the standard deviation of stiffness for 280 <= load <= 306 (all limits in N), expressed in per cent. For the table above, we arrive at 52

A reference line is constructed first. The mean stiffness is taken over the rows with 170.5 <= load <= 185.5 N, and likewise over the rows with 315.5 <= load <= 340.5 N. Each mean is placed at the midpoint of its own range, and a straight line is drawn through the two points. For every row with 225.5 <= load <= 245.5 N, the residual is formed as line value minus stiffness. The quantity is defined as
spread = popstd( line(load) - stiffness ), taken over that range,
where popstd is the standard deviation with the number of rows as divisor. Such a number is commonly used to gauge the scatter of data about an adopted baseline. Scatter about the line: 0.038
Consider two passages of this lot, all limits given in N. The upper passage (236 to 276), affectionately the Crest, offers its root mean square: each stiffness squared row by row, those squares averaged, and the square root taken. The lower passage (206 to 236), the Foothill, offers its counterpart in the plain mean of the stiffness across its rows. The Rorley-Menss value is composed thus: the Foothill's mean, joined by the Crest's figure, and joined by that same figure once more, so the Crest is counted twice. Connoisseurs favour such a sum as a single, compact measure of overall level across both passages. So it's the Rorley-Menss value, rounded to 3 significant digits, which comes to 8.32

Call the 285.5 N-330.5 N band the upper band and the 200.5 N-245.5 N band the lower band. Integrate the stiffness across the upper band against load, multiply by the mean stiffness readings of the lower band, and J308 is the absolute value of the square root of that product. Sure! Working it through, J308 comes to 18.45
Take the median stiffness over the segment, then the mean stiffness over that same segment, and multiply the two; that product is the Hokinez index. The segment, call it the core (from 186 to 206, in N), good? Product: 8.89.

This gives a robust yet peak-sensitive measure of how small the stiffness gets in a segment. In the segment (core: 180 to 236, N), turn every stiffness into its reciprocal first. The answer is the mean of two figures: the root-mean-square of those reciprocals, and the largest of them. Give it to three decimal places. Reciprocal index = 0.362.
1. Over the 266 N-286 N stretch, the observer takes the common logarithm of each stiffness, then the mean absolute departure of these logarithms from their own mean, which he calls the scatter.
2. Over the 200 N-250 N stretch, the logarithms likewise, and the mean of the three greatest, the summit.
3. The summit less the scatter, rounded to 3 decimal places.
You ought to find 0.461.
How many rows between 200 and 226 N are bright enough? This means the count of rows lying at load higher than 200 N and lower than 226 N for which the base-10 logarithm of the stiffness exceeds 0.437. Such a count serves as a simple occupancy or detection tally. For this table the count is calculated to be 3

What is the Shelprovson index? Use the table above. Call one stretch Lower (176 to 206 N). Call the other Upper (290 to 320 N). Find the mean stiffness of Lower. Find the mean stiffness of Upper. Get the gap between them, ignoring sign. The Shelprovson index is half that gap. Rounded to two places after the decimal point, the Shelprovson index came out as 0.10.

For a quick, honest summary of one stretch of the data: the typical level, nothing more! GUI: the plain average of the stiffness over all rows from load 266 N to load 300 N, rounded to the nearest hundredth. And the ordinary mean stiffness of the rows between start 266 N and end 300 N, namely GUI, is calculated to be 2.71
